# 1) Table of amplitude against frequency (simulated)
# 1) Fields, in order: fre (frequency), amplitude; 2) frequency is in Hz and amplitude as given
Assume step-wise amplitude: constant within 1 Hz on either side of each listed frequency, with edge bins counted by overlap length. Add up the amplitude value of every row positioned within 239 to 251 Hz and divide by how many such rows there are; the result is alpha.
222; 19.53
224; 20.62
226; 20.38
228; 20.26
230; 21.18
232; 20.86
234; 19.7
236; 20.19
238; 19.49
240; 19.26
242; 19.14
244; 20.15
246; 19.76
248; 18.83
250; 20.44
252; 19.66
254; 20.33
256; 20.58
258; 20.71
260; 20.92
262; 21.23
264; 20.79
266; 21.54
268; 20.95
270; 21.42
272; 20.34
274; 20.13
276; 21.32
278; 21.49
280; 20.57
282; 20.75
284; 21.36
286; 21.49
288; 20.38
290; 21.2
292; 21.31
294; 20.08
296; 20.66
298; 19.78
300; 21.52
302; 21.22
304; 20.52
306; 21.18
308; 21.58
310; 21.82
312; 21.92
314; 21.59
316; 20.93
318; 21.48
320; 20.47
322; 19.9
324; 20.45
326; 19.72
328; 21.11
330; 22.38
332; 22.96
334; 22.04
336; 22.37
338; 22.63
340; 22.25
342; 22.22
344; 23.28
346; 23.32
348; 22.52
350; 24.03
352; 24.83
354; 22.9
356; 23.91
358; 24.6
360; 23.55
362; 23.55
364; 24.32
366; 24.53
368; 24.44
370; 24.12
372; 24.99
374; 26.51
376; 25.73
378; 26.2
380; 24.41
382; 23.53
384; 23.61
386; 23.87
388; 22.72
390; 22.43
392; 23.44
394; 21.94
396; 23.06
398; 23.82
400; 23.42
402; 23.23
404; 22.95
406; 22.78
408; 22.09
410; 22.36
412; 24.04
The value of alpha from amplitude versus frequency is 19.6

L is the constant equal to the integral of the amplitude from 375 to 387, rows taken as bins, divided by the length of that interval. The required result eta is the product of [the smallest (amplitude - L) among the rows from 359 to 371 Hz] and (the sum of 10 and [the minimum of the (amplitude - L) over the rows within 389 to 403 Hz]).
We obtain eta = -7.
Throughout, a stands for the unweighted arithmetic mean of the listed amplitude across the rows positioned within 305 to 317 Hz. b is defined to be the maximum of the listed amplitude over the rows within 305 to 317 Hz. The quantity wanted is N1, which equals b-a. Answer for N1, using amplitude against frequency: 0.42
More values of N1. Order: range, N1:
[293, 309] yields 0.76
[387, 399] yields 0.92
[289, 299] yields 0.70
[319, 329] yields 0.78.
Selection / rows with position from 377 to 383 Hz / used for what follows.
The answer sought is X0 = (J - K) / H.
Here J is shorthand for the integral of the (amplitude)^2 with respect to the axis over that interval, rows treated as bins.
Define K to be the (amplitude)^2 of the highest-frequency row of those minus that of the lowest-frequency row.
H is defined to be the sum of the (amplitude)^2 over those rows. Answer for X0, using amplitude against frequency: 2.07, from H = 1836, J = 3672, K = -133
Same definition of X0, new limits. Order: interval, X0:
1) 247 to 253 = 1.97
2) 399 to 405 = 2.01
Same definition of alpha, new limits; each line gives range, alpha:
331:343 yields 22.4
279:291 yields 21.0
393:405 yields 23.1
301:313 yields 21.4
